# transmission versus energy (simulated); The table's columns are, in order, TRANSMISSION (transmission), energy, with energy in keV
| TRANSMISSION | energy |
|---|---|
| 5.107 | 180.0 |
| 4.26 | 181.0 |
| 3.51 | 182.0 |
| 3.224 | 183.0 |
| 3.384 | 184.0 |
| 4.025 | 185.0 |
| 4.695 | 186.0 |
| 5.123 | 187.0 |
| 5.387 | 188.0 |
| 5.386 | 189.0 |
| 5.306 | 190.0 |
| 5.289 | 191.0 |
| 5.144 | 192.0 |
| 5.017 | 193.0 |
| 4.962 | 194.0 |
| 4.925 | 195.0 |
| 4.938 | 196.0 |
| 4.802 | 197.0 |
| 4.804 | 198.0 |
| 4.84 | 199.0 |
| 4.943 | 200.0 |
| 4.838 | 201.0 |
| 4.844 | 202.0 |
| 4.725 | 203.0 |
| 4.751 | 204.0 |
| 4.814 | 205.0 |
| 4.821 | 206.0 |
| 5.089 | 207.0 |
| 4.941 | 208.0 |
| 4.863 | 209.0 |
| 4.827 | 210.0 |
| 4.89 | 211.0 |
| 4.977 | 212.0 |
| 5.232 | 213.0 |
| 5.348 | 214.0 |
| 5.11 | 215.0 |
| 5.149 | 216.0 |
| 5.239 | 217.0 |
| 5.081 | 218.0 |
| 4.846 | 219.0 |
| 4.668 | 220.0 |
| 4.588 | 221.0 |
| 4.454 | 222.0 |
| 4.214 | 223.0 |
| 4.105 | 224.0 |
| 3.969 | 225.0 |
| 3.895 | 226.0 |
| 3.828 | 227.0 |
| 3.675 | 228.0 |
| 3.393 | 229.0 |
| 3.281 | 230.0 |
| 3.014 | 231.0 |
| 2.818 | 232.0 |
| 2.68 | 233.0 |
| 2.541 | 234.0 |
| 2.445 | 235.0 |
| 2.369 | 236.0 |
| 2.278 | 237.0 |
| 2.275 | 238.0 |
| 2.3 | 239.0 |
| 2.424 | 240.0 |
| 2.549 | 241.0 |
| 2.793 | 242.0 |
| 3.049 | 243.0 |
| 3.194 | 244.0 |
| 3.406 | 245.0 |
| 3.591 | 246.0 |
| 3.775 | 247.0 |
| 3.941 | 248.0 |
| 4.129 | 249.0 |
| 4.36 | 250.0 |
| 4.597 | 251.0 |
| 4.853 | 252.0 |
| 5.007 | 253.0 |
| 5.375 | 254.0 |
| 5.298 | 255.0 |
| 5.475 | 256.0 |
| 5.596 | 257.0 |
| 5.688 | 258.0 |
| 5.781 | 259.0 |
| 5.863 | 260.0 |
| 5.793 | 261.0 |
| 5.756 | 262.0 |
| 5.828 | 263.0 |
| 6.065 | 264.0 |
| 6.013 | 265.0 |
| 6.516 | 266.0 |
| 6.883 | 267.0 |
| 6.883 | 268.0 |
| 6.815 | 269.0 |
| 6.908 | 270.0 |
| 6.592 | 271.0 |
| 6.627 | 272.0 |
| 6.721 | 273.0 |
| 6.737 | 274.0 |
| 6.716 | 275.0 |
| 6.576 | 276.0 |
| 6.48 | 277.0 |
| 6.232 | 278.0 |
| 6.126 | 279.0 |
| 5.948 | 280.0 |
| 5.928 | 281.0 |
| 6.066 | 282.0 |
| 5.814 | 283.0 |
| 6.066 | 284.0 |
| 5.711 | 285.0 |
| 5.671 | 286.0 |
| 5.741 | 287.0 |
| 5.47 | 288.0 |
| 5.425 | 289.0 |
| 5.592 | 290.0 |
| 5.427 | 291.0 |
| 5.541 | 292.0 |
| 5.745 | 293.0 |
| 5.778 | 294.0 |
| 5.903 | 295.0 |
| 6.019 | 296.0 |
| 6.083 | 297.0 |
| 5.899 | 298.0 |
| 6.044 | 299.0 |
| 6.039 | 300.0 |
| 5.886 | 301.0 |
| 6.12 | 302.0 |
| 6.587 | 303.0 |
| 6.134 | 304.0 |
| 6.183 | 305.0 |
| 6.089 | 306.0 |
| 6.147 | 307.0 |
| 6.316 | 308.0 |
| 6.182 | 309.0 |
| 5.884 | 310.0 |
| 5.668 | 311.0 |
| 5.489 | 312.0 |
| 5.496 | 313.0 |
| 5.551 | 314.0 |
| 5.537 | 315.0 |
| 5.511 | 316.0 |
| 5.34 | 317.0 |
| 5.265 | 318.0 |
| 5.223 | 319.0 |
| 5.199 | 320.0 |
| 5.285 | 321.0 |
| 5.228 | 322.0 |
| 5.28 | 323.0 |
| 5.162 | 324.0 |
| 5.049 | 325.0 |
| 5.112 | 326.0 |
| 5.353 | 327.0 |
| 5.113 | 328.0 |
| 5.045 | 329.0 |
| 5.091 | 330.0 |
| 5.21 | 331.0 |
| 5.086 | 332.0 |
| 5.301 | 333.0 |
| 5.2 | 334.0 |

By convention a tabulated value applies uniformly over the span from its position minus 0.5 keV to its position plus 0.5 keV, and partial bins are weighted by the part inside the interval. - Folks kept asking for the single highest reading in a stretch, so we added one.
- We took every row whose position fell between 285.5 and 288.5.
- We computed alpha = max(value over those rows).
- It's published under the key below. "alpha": 5.741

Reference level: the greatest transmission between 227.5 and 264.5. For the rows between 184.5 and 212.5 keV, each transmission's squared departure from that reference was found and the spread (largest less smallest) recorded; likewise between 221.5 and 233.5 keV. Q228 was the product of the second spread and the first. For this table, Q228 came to 33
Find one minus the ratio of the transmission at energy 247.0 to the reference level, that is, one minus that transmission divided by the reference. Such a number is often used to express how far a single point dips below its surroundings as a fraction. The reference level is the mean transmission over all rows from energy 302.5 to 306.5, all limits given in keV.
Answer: 0.40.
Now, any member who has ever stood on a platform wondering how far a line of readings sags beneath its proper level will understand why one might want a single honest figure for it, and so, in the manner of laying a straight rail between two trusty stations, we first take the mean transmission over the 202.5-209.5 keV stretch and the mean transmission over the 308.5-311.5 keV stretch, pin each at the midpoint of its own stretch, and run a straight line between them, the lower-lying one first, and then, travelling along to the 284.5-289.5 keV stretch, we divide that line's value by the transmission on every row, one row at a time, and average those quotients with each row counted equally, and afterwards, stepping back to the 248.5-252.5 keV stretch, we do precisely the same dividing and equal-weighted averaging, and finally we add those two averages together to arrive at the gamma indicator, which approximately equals 2.20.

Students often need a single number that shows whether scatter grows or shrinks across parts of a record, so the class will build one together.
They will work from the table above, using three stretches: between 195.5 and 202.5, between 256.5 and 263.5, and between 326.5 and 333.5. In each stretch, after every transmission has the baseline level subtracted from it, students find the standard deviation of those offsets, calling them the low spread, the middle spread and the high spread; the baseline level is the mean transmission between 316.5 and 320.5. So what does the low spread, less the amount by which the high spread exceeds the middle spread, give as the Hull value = 0.03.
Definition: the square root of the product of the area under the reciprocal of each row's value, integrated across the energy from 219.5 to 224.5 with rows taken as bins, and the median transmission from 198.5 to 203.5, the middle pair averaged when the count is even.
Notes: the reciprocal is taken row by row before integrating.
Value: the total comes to 2.35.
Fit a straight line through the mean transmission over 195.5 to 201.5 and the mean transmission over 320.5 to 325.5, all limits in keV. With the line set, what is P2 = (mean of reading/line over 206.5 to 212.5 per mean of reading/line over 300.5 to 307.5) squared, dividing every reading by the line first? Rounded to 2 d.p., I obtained 0.71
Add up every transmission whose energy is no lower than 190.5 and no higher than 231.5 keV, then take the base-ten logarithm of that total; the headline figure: 2.3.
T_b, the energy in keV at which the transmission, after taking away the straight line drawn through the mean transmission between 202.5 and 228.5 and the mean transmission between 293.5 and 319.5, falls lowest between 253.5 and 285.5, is 255.0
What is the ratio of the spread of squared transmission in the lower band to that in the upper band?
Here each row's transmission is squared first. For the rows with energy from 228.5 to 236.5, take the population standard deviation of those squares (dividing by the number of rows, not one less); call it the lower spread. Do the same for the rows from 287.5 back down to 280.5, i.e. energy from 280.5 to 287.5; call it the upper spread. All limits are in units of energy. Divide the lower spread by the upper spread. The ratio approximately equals 1.1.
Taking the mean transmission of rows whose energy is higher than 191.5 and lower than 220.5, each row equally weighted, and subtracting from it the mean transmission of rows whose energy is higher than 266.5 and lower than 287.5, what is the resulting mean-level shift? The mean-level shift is -1.4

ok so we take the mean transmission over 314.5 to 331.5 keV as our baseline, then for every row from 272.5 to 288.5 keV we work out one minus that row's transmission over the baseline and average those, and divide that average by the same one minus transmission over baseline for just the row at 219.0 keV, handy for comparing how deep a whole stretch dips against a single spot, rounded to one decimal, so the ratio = -2.3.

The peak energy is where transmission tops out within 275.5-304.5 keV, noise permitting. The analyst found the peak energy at 303.0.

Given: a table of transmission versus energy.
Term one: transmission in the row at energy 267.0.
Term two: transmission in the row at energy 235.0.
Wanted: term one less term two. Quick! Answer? 4.4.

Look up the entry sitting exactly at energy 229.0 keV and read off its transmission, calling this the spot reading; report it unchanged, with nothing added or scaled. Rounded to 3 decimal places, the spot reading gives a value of 3.393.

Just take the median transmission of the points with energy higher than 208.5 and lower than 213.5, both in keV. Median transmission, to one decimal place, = 4.9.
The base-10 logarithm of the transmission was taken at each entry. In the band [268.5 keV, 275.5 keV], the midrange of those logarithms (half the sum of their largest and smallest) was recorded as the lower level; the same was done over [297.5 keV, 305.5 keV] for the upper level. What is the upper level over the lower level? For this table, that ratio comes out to 0.96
